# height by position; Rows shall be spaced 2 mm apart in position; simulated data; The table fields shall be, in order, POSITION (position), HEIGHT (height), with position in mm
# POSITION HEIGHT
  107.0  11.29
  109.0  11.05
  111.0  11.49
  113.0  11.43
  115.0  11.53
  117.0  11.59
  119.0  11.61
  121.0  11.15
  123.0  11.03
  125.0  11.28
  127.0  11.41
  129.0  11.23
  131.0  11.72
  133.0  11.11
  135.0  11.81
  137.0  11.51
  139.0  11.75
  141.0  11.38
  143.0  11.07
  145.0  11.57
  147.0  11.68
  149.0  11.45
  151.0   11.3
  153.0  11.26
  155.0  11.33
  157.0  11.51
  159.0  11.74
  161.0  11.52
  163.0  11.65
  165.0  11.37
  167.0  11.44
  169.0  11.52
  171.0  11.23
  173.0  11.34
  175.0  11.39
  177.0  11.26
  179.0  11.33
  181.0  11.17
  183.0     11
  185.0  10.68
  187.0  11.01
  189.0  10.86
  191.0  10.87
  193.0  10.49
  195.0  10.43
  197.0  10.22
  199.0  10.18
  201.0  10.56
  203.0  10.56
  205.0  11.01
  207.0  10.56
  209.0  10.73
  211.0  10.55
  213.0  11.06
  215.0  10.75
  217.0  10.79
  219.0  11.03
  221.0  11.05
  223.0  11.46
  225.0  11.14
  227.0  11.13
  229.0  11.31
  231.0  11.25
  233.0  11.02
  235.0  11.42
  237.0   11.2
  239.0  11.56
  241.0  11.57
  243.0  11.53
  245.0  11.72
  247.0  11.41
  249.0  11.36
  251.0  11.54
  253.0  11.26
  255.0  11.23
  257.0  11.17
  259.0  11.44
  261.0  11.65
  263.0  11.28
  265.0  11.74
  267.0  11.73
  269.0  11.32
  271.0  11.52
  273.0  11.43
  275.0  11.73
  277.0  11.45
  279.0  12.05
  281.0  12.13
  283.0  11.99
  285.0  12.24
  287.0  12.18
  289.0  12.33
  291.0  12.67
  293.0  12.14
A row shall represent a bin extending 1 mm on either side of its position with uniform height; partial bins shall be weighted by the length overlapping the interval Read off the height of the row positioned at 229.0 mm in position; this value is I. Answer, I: 11.31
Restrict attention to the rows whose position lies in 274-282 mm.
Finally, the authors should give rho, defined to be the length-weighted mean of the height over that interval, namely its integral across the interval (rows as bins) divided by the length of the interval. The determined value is 11.84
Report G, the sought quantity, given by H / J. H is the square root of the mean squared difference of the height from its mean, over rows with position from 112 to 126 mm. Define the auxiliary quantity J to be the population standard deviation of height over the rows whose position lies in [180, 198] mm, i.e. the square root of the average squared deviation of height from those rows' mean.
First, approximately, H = 0.21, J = 0.296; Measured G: 0.7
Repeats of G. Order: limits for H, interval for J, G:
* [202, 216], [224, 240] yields 1.2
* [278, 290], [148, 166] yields 0.7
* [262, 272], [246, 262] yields 1.3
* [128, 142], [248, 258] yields 1.9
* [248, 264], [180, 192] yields 1.0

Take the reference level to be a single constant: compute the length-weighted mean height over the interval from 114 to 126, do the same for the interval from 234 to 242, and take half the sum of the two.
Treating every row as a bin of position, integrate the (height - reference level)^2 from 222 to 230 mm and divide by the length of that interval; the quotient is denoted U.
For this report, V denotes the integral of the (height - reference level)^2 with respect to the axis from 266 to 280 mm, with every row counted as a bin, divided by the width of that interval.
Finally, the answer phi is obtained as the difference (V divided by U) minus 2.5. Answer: 0.0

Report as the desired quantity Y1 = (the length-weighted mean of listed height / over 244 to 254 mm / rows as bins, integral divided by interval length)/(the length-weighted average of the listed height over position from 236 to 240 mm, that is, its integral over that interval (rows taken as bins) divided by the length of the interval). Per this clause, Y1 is 1.01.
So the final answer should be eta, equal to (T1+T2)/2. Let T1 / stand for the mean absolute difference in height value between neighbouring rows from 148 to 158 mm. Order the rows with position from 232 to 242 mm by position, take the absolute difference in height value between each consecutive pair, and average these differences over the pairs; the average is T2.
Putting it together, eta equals 0.179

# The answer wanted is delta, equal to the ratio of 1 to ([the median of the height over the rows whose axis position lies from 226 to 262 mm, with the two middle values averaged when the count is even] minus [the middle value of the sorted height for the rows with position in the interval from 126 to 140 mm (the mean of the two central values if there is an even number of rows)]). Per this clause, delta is -8.0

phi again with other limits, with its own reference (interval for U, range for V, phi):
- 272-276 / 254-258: -1.7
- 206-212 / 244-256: -2.5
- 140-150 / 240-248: -1.7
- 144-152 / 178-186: 3.7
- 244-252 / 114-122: -1.2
